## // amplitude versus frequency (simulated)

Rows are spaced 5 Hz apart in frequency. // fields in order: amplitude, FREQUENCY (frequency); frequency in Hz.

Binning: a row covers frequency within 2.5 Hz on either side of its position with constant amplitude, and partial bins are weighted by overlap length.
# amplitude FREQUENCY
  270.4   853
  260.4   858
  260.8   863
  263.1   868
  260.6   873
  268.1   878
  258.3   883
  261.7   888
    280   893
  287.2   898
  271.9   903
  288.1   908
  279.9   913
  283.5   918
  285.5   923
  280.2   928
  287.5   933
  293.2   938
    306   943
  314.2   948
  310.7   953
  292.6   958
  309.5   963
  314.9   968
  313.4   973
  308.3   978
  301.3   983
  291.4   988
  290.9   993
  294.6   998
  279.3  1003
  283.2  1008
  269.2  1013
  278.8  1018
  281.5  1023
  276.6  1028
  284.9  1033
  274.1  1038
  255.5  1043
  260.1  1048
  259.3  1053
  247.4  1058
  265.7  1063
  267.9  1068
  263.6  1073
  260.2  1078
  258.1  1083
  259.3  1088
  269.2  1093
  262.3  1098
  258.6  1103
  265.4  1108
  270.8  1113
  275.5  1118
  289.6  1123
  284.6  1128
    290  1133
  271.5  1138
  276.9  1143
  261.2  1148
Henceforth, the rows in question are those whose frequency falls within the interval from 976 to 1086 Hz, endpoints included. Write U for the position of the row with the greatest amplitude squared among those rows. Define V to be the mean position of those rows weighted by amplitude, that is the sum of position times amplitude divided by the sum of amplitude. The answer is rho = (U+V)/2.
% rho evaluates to 1003.5 Hz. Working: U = 978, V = 1028.9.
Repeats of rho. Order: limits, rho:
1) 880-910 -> 901.9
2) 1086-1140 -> 1123.2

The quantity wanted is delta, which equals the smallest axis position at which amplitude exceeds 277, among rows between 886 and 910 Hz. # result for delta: 893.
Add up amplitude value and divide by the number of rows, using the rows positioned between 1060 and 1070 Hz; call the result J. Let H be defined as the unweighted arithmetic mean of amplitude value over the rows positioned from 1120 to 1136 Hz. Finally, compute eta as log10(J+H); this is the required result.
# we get 2.74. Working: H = 288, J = 267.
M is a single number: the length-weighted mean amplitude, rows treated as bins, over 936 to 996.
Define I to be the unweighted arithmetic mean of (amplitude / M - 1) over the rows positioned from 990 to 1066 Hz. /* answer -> -0.100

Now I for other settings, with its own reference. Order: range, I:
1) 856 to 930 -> -0.103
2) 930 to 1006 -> -0.011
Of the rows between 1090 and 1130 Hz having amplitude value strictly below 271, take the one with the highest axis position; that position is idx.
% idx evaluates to 1113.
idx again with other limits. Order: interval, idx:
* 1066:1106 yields 1103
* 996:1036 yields 1013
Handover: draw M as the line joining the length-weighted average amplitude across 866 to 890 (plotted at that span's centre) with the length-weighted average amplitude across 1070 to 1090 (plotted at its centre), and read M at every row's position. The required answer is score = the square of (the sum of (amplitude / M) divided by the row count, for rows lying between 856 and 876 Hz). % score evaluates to 0.99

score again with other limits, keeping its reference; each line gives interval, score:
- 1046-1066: 0.98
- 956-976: 1.38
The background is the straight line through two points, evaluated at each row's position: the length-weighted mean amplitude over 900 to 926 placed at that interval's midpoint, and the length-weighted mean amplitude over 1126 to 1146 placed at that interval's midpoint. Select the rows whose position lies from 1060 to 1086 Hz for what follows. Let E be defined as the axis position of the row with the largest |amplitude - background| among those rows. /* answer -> 1083 Hz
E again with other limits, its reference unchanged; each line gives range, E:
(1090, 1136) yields 1103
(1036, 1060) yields 1058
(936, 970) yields 968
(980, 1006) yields 983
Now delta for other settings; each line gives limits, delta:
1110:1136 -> 1123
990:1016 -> 993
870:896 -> 893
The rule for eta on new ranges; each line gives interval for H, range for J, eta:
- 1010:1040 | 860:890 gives 2.73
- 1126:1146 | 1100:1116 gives 2.74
